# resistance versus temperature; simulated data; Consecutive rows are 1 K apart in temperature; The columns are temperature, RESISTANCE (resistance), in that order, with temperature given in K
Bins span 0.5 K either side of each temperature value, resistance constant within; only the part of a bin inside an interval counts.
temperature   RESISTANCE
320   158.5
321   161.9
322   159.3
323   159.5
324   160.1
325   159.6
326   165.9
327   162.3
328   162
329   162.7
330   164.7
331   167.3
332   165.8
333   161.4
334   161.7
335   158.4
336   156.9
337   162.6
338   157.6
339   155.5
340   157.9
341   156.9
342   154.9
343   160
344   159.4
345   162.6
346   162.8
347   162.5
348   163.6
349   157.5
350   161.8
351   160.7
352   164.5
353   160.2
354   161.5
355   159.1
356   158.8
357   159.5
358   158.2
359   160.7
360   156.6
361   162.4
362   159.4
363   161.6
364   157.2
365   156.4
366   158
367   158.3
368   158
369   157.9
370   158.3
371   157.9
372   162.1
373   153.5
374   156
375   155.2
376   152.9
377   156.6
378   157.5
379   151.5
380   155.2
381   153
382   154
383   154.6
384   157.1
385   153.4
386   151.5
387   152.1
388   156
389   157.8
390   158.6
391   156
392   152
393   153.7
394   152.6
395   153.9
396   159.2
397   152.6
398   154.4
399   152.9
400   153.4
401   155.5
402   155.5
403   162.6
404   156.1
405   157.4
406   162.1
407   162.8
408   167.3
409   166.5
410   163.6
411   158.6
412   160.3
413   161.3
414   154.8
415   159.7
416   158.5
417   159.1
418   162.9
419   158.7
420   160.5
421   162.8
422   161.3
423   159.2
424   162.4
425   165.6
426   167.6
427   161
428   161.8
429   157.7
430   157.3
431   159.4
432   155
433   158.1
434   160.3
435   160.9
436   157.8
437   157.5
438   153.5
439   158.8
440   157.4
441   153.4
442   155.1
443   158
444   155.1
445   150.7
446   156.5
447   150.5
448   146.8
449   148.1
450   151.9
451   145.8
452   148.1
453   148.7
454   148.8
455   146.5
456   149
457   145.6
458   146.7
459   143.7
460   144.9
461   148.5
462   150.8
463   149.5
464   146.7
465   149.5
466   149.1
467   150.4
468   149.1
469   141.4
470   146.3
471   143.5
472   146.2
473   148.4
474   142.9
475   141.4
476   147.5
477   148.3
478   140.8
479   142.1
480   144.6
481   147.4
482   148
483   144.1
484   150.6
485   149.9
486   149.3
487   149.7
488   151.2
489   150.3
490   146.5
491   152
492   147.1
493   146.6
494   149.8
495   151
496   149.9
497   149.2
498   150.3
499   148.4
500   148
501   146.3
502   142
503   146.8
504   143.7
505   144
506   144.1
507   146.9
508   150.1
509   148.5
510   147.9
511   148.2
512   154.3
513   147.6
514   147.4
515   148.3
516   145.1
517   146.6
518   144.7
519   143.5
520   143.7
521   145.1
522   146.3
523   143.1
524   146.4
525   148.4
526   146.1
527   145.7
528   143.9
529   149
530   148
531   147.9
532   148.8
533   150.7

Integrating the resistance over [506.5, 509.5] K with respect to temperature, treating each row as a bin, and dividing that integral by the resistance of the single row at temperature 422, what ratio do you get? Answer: 2.8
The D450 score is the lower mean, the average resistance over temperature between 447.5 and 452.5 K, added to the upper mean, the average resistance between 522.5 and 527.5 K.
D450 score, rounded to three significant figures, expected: 294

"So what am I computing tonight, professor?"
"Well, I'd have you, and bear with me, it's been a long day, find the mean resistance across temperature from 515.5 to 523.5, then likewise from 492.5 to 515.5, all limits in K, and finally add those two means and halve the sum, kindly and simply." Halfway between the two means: 146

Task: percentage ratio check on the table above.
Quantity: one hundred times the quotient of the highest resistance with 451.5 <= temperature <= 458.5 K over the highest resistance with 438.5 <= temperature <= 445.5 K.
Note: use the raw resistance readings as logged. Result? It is 94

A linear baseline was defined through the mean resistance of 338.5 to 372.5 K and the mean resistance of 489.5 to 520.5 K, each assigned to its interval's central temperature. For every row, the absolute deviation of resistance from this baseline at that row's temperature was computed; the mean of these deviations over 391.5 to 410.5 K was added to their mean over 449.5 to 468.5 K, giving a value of 7.4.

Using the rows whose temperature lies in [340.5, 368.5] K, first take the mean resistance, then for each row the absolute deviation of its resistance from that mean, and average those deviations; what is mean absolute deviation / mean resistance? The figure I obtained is 0.0126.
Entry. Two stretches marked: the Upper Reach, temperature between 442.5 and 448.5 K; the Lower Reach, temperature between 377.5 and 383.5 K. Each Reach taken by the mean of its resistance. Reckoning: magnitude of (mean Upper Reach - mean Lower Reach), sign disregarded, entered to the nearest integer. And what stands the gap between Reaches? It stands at 1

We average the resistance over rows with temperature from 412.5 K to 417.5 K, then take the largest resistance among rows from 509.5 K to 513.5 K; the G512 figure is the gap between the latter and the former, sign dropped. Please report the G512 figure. 4.4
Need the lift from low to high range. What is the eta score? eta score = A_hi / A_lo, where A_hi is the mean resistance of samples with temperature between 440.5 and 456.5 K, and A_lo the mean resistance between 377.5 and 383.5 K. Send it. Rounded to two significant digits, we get 0.98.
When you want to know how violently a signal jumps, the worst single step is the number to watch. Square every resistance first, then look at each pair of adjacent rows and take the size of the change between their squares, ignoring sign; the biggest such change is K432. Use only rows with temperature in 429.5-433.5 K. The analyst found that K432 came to 1383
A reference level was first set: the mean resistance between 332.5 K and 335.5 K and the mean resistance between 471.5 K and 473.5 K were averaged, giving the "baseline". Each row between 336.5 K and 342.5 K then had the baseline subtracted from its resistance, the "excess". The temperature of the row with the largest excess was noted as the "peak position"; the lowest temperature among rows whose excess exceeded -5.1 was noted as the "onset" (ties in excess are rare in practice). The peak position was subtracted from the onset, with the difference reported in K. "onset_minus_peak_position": 0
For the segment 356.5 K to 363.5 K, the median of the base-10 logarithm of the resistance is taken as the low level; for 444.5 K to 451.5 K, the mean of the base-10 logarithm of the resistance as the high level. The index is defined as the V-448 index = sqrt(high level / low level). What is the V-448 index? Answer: 0.994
